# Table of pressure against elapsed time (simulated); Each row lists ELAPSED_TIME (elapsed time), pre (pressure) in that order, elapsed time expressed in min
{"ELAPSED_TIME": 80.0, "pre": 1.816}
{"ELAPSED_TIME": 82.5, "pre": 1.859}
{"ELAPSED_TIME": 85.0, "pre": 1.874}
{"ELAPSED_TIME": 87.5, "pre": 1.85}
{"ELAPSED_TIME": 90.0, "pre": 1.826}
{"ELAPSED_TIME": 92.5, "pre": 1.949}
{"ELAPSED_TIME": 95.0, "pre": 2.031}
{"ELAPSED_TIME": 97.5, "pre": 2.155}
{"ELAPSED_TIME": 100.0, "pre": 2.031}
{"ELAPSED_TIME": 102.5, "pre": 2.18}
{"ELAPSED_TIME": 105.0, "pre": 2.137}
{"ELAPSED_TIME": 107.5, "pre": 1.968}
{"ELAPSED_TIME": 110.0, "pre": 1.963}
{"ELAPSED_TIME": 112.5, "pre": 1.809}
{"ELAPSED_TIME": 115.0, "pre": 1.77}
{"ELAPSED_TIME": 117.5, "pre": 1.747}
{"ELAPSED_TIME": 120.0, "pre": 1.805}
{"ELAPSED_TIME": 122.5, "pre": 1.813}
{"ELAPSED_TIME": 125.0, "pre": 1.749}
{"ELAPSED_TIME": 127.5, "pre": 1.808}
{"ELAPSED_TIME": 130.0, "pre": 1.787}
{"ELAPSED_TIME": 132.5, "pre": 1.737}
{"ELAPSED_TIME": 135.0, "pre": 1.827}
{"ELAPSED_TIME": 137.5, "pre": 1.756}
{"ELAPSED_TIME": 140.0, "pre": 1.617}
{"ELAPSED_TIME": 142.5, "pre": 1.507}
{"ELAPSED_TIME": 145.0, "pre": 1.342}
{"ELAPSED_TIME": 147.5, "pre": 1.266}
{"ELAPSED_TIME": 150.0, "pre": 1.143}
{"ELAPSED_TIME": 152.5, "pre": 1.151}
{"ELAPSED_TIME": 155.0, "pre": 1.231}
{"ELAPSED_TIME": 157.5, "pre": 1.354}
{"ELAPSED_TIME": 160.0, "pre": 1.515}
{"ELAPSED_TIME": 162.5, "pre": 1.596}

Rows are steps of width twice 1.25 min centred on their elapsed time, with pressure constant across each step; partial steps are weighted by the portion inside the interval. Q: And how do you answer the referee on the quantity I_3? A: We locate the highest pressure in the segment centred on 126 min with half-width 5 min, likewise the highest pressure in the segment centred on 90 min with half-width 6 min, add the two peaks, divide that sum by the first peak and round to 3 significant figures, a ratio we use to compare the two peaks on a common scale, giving 2.12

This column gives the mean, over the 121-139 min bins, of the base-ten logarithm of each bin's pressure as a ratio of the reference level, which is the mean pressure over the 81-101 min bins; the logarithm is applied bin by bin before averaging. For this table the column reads -0.038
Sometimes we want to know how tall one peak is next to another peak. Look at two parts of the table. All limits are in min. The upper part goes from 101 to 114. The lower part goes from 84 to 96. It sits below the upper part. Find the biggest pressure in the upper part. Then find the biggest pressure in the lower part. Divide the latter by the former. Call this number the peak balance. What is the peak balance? 0.932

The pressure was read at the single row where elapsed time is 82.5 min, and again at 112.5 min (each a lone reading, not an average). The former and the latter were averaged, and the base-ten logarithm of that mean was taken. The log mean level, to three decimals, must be 0.263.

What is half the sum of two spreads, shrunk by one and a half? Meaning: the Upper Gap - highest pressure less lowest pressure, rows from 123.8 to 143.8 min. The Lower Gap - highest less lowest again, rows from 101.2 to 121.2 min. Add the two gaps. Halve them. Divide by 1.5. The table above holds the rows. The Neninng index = 0.25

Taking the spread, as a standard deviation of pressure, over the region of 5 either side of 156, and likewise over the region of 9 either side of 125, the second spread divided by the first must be 0.2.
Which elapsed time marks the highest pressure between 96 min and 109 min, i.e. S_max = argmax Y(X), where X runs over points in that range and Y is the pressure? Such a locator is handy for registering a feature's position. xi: 102.5 min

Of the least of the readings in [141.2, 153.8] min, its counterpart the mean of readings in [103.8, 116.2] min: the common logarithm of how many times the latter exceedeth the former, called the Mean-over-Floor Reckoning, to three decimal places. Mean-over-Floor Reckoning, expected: 0.227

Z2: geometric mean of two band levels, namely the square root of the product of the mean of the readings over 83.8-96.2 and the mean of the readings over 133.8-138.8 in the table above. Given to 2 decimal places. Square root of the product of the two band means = 1.85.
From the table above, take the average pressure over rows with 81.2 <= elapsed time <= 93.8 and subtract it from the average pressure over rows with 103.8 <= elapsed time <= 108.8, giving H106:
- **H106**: 0.2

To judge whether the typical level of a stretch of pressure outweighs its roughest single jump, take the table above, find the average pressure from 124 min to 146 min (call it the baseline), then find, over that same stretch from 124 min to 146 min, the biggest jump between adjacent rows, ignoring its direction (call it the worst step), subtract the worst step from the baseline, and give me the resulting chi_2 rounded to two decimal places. 1.52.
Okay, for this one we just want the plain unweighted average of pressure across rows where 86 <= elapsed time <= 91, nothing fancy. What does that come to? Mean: 1.84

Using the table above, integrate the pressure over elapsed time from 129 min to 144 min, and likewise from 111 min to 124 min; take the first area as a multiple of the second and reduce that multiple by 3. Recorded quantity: -1.9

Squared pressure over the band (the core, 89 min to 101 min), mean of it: 4.0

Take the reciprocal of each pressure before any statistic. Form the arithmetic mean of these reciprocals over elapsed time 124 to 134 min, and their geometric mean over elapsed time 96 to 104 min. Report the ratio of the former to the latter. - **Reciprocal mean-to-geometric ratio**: 1.20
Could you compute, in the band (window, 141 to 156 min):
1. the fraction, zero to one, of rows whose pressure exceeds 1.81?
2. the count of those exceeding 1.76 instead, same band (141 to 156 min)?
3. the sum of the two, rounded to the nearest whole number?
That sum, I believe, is 0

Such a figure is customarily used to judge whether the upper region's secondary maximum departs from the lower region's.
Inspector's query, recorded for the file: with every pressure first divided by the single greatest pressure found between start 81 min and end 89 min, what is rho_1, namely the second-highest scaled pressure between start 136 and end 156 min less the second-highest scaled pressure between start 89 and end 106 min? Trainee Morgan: -0.29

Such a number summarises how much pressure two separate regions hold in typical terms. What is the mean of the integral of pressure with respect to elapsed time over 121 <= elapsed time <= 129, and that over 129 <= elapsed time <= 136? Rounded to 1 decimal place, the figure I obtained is 13.4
